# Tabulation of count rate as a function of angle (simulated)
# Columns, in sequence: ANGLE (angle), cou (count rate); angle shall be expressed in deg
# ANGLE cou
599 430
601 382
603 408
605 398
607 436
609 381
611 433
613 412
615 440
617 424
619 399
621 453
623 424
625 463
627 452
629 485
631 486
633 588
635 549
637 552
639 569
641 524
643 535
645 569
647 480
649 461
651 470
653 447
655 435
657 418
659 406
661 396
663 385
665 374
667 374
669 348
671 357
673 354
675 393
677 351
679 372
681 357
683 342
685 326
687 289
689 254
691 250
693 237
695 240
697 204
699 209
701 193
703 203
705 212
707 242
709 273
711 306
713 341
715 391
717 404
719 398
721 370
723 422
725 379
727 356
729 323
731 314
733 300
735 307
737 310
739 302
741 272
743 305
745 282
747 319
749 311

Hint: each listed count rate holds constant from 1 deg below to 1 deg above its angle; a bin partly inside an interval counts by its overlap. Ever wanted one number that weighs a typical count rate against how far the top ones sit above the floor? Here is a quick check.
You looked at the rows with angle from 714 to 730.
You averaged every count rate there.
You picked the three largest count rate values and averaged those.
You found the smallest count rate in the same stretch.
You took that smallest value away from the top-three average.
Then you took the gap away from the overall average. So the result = 295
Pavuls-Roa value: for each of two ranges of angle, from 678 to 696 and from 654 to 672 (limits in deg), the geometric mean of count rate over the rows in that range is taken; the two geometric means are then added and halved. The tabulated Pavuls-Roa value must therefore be 340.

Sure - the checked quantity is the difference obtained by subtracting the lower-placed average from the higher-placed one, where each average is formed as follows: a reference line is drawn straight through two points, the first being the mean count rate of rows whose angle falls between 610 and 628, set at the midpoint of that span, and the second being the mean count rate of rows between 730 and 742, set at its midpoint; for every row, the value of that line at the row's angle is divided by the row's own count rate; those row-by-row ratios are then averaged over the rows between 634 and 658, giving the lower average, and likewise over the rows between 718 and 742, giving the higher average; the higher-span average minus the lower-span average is 0.11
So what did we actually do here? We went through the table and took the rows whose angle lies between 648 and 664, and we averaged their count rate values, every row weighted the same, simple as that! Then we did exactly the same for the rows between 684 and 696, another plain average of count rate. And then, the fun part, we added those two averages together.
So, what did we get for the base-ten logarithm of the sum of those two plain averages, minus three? -0.16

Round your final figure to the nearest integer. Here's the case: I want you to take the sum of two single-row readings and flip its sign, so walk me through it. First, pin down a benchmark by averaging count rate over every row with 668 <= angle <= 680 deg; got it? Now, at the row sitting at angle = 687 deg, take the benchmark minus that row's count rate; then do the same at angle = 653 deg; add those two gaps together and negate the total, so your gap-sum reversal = 11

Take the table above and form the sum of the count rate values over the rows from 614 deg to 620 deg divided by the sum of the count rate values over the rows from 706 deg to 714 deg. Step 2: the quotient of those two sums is 1.1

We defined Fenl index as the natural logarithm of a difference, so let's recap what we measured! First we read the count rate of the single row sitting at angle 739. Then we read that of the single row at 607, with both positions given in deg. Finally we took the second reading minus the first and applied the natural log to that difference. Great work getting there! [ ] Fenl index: 4.90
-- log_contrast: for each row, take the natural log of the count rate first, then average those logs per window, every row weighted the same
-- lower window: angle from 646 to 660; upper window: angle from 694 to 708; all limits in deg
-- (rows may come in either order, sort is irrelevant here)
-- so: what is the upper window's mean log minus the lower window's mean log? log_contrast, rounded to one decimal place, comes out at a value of -0.7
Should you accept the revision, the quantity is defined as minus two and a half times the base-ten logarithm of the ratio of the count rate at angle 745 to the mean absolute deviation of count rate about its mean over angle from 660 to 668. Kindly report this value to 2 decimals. -3.83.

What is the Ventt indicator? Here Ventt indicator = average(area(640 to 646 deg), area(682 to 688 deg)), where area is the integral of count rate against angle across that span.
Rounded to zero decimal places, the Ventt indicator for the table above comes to 2585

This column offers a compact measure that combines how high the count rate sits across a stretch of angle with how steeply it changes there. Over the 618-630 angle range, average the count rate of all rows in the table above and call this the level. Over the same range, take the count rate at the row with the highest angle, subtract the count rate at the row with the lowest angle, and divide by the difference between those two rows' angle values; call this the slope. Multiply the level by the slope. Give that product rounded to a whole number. 3836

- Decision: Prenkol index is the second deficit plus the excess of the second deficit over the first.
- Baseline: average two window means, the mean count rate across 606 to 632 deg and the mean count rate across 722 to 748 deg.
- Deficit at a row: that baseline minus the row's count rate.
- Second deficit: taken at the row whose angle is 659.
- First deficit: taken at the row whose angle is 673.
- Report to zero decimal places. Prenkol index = -78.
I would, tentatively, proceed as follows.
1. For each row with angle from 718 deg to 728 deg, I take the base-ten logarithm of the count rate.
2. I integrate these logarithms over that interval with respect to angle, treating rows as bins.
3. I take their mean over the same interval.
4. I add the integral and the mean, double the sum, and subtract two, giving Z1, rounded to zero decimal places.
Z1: 55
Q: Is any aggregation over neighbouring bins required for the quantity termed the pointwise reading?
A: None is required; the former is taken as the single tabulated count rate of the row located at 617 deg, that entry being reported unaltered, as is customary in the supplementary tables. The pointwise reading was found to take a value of 424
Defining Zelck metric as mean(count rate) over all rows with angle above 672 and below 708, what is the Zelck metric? 279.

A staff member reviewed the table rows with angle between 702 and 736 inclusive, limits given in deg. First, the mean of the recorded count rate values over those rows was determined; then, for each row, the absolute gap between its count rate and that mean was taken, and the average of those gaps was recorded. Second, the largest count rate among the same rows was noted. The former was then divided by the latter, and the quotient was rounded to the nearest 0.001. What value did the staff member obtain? 0.126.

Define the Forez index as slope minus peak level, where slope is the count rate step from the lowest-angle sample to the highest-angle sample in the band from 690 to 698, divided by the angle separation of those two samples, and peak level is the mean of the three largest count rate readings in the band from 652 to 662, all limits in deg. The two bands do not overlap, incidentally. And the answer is -441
